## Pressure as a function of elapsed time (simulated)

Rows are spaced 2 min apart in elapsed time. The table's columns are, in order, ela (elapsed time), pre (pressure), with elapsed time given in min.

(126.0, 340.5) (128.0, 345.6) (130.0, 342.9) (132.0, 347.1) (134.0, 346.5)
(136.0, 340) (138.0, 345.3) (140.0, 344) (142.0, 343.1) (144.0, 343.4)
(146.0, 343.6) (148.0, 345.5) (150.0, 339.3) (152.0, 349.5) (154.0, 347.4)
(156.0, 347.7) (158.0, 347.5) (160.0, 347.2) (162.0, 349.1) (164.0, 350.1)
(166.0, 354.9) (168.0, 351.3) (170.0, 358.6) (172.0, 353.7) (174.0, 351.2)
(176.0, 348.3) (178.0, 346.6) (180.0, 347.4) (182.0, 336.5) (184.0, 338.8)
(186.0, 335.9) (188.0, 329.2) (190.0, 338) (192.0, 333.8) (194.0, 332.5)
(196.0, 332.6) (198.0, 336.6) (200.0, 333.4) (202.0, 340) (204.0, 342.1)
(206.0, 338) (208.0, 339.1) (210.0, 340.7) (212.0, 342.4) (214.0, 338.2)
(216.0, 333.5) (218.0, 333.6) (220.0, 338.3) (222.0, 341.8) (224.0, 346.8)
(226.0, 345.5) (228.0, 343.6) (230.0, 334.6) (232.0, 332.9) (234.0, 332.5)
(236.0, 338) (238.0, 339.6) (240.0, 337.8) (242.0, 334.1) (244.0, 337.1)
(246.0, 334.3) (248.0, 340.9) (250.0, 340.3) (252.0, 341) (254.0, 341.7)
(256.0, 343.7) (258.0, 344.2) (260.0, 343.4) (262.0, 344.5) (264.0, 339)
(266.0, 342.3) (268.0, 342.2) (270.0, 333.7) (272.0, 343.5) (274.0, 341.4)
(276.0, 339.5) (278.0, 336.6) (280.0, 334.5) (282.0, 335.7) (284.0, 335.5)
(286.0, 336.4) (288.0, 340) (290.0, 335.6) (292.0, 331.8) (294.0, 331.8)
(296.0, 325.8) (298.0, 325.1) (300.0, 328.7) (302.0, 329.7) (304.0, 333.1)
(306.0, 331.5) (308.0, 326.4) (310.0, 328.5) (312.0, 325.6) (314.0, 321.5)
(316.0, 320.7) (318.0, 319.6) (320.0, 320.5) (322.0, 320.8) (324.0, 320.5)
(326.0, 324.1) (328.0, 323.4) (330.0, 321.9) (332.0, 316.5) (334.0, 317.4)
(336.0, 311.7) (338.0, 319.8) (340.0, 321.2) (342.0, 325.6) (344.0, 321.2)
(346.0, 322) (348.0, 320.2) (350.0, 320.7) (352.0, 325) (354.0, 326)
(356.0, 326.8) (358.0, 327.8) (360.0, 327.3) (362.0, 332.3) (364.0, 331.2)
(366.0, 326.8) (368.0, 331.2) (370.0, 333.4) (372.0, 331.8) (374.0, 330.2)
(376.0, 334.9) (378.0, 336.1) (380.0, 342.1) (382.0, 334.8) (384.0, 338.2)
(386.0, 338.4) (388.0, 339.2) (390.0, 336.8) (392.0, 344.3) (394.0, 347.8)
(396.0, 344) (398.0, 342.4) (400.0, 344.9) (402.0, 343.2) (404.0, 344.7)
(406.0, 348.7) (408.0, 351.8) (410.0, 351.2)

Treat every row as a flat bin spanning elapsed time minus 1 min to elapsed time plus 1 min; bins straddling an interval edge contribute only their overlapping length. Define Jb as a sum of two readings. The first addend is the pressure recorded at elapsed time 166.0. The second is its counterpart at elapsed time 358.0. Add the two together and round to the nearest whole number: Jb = 683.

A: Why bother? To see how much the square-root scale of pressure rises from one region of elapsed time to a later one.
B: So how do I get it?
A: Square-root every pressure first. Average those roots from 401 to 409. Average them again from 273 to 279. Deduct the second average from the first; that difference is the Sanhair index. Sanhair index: 0.2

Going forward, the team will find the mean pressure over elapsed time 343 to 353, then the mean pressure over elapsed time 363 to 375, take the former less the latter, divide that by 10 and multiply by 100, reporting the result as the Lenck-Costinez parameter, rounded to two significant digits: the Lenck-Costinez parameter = -89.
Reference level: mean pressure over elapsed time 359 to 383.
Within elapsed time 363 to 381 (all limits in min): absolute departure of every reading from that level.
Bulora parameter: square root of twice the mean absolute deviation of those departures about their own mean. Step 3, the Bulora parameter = 2.0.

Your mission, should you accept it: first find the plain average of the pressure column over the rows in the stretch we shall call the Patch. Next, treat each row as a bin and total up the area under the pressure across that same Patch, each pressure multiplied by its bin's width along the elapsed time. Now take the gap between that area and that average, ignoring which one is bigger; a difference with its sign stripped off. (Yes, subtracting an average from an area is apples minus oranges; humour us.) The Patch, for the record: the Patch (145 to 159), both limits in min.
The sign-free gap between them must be 4495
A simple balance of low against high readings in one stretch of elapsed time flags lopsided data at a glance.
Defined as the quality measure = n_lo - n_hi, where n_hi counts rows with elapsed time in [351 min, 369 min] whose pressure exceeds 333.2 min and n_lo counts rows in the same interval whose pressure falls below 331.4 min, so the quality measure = 8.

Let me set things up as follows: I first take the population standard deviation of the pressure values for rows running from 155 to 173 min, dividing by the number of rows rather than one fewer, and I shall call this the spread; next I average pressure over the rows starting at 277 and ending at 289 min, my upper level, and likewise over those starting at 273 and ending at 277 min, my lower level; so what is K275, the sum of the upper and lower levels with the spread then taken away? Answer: 673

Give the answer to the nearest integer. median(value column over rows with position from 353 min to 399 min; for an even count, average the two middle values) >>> 335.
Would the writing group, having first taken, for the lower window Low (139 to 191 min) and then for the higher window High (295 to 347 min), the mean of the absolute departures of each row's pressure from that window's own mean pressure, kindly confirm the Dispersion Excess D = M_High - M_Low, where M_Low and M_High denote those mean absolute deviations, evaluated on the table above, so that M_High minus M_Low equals -1.2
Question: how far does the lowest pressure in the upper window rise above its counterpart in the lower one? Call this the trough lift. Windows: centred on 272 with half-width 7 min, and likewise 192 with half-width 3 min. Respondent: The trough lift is 1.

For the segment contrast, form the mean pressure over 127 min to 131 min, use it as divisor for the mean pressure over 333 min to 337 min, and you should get 0.91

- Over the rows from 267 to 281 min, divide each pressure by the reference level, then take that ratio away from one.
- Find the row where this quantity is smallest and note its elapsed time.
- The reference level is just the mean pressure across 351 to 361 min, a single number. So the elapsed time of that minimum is 272.0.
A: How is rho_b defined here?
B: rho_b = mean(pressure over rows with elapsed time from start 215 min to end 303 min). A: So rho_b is 338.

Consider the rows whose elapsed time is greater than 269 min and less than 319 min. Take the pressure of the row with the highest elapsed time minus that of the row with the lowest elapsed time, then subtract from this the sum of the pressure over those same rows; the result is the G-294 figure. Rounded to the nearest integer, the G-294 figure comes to -8306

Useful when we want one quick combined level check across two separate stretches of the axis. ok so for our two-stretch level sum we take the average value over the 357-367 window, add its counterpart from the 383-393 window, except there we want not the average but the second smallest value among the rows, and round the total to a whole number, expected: 667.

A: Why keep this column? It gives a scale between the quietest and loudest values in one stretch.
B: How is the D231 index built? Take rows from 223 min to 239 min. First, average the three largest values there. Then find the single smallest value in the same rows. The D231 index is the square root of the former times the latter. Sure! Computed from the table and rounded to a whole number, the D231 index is 339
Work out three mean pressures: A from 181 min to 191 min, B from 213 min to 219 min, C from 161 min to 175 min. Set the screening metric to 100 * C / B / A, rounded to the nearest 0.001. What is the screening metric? 0.314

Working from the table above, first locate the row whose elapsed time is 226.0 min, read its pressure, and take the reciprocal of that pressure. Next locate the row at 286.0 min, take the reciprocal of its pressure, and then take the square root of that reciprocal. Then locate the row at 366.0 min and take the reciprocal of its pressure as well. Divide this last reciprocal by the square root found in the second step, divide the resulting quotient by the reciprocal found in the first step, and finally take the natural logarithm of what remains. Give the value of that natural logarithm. 2.96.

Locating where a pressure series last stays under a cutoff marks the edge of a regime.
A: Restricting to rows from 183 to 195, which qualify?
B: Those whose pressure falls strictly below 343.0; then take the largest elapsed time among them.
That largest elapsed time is 194.0 min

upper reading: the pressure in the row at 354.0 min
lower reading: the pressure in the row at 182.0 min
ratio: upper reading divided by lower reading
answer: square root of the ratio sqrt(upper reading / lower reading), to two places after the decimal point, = 0.98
